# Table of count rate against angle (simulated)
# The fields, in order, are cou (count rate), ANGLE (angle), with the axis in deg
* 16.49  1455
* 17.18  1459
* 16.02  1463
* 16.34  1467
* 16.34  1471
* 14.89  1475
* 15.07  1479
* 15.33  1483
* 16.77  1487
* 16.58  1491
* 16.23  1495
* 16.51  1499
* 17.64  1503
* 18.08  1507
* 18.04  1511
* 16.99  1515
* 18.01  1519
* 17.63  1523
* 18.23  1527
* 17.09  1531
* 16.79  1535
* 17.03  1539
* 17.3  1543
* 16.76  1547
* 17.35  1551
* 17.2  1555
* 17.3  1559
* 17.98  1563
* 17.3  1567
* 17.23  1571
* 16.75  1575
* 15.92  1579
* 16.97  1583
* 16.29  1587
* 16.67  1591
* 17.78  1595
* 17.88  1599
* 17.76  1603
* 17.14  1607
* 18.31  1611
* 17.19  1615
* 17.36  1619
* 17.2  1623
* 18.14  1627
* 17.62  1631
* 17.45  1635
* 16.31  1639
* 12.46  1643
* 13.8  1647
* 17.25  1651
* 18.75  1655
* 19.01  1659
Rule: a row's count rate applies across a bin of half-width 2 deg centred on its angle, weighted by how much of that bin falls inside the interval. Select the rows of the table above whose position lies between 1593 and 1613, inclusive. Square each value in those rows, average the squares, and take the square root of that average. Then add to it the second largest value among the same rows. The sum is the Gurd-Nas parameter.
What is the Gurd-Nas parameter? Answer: 35.7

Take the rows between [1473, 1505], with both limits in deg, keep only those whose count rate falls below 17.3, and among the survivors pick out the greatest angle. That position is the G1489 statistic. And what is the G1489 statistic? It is 1499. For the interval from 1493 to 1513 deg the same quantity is 1499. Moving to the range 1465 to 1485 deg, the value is 1483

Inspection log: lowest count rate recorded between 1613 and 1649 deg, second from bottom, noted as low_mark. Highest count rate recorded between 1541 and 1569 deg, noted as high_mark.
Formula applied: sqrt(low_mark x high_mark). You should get 15.8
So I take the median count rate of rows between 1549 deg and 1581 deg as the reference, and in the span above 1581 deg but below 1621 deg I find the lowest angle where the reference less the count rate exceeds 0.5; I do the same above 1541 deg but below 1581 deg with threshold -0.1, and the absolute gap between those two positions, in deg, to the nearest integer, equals 44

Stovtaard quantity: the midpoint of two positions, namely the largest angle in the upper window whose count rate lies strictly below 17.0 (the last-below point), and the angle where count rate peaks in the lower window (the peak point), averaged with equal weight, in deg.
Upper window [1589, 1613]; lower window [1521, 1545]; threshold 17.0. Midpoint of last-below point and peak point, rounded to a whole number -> 1559 deg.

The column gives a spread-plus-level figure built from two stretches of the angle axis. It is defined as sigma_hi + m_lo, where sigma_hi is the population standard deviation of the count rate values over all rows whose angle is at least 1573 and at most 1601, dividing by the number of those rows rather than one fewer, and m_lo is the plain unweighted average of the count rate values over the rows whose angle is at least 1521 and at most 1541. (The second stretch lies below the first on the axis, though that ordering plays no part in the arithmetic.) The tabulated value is 18.0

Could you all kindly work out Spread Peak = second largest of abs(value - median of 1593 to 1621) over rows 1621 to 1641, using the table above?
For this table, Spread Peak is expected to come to 0.56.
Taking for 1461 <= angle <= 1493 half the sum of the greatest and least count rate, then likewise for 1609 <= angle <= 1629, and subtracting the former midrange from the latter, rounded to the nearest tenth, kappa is 1.9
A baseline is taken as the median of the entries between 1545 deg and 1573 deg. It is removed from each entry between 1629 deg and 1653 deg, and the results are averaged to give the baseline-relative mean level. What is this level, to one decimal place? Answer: -1.5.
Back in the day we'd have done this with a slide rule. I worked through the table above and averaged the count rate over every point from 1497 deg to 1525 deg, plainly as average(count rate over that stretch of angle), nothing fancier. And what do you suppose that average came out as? 17.6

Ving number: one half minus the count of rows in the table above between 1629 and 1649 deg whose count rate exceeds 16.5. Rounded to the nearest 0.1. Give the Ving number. -1.5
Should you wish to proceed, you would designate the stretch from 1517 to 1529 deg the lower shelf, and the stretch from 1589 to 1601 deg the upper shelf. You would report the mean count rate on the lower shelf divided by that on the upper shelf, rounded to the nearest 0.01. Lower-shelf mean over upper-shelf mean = 1.03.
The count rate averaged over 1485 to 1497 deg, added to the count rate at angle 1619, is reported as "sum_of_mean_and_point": 33.9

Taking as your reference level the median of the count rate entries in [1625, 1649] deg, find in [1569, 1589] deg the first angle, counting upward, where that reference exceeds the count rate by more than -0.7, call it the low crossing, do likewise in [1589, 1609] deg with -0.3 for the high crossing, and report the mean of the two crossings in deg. 1581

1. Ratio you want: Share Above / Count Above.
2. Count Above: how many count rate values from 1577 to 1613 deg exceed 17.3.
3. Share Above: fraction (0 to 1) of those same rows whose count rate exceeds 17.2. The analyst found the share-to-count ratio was 0.11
